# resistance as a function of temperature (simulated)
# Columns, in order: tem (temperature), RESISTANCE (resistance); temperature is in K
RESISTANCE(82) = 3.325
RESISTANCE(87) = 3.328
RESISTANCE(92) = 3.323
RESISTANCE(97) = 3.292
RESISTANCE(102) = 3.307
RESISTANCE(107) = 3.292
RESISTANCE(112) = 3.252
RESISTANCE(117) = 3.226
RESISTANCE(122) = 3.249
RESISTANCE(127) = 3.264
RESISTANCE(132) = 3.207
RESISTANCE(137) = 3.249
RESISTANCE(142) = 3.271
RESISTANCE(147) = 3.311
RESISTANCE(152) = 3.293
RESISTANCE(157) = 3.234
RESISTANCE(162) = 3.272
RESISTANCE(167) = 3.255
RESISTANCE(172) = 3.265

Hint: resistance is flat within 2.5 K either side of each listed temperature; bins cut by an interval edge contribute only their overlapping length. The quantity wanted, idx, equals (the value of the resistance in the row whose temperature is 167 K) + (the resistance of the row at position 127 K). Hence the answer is 6.52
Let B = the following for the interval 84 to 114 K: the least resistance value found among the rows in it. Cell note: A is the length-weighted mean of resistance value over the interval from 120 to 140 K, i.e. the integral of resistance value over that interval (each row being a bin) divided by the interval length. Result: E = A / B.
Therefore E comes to 1.00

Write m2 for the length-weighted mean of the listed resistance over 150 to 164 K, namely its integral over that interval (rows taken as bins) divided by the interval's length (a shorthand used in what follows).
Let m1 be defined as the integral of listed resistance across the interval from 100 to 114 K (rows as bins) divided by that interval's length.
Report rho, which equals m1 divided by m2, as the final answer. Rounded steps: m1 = 3.28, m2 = 3.27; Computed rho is 1.01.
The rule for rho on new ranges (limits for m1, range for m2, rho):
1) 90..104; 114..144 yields 1.02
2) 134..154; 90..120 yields 1.00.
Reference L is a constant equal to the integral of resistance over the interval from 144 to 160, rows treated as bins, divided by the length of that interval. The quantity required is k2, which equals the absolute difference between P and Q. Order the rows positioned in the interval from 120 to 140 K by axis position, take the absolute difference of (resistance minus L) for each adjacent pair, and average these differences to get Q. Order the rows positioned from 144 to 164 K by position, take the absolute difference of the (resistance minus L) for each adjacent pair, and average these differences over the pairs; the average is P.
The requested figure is 0.0003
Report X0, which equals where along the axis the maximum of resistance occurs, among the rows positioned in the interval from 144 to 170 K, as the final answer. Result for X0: 147 K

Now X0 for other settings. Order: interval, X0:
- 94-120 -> 102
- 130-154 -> 147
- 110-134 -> 127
